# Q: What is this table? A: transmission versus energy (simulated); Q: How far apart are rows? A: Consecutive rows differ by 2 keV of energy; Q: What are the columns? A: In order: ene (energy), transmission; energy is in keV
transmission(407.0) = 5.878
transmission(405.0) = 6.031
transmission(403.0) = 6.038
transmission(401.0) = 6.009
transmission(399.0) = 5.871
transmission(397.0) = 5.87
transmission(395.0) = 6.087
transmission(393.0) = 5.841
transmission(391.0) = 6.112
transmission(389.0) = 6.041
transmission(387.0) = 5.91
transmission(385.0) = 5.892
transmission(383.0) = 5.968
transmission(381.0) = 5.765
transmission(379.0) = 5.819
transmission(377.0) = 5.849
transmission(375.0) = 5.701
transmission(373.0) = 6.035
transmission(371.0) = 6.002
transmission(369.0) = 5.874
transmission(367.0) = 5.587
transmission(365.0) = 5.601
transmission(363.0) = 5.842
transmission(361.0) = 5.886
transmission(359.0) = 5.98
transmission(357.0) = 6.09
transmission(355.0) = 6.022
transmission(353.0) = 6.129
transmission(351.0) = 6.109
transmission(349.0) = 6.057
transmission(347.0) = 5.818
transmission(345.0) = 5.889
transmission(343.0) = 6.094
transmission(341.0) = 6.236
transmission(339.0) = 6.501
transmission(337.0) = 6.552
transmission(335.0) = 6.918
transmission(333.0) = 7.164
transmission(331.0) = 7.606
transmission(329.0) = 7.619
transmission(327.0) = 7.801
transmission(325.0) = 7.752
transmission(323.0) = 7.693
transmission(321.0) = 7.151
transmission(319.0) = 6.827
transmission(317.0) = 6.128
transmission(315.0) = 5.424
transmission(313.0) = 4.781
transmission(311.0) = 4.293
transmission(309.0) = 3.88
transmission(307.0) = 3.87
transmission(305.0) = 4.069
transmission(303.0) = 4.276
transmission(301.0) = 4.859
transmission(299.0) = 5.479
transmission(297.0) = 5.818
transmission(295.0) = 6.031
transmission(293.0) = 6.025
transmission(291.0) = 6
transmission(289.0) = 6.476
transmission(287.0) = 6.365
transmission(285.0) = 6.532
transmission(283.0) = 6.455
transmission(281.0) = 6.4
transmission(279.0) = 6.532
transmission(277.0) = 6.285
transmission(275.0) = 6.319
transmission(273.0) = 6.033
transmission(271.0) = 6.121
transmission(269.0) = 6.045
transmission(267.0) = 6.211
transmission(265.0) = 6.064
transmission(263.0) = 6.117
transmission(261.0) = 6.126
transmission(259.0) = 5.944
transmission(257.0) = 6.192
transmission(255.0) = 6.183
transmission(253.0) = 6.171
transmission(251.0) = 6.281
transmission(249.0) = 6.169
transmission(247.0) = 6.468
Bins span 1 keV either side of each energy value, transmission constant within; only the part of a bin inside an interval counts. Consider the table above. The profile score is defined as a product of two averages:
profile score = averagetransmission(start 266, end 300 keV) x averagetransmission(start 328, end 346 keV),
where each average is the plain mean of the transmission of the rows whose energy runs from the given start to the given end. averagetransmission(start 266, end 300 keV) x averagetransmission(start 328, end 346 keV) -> 41.6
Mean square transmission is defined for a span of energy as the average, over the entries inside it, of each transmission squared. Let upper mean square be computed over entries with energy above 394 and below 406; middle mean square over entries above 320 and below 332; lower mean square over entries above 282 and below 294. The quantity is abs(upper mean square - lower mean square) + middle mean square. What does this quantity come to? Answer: 62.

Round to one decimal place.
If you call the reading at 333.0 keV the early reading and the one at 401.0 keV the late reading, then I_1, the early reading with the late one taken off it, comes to 1.2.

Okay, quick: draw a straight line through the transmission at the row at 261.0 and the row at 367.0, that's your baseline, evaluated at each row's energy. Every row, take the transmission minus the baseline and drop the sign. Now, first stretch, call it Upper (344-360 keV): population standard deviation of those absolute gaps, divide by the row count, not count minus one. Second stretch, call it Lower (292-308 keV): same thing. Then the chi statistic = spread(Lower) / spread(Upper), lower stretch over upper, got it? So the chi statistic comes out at 6.7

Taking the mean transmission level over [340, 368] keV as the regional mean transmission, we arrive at 6.0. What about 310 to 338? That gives 6.7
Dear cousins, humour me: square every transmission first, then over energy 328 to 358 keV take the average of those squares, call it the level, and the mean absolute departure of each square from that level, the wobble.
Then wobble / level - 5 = -4.85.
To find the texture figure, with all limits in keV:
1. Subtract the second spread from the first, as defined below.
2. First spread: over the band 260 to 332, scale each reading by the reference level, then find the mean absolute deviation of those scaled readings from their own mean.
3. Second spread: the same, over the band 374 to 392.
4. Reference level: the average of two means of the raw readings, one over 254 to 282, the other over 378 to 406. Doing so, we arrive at 0.11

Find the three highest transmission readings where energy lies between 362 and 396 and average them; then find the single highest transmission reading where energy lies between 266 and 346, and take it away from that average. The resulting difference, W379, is -1.7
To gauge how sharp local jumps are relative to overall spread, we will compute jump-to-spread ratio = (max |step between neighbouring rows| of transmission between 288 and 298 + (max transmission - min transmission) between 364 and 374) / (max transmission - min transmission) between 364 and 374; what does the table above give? 2.1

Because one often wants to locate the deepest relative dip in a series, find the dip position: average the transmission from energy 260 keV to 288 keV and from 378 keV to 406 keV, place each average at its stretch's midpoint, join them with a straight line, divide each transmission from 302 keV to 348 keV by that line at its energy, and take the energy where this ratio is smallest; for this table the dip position 307.0 keV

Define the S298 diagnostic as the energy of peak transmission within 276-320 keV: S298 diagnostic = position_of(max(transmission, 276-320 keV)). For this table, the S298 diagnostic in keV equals 319.0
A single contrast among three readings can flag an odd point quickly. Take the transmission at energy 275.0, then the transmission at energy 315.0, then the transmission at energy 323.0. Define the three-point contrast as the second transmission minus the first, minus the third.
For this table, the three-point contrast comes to -8.6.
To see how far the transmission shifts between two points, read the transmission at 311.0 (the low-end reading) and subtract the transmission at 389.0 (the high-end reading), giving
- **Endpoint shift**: -1.7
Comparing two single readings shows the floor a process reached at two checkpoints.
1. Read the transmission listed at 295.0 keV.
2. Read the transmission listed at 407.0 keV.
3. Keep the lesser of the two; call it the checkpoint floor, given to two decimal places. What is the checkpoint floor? 5.88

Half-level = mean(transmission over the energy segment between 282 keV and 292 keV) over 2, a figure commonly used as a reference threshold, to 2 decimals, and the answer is 3.18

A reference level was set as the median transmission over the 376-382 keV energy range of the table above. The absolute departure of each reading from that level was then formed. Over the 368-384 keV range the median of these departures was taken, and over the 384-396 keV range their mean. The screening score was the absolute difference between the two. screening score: 0.1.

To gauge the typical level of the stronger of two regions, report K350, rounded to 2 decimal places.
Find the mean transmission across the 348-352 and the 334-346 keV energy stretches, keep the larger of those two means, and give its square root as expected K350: 2.52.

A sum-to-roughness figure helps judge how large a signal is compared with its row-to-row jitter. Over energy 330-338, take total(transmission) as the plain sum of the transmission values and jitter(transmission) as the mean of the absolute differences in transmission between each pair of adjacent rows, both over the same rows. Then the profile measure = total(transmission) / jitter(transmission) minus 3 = 77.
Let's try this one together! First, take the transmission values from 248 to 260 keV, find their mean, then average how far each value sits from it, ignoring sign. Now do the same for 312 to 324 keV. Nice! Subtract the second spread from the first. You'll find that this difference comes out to -0.8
